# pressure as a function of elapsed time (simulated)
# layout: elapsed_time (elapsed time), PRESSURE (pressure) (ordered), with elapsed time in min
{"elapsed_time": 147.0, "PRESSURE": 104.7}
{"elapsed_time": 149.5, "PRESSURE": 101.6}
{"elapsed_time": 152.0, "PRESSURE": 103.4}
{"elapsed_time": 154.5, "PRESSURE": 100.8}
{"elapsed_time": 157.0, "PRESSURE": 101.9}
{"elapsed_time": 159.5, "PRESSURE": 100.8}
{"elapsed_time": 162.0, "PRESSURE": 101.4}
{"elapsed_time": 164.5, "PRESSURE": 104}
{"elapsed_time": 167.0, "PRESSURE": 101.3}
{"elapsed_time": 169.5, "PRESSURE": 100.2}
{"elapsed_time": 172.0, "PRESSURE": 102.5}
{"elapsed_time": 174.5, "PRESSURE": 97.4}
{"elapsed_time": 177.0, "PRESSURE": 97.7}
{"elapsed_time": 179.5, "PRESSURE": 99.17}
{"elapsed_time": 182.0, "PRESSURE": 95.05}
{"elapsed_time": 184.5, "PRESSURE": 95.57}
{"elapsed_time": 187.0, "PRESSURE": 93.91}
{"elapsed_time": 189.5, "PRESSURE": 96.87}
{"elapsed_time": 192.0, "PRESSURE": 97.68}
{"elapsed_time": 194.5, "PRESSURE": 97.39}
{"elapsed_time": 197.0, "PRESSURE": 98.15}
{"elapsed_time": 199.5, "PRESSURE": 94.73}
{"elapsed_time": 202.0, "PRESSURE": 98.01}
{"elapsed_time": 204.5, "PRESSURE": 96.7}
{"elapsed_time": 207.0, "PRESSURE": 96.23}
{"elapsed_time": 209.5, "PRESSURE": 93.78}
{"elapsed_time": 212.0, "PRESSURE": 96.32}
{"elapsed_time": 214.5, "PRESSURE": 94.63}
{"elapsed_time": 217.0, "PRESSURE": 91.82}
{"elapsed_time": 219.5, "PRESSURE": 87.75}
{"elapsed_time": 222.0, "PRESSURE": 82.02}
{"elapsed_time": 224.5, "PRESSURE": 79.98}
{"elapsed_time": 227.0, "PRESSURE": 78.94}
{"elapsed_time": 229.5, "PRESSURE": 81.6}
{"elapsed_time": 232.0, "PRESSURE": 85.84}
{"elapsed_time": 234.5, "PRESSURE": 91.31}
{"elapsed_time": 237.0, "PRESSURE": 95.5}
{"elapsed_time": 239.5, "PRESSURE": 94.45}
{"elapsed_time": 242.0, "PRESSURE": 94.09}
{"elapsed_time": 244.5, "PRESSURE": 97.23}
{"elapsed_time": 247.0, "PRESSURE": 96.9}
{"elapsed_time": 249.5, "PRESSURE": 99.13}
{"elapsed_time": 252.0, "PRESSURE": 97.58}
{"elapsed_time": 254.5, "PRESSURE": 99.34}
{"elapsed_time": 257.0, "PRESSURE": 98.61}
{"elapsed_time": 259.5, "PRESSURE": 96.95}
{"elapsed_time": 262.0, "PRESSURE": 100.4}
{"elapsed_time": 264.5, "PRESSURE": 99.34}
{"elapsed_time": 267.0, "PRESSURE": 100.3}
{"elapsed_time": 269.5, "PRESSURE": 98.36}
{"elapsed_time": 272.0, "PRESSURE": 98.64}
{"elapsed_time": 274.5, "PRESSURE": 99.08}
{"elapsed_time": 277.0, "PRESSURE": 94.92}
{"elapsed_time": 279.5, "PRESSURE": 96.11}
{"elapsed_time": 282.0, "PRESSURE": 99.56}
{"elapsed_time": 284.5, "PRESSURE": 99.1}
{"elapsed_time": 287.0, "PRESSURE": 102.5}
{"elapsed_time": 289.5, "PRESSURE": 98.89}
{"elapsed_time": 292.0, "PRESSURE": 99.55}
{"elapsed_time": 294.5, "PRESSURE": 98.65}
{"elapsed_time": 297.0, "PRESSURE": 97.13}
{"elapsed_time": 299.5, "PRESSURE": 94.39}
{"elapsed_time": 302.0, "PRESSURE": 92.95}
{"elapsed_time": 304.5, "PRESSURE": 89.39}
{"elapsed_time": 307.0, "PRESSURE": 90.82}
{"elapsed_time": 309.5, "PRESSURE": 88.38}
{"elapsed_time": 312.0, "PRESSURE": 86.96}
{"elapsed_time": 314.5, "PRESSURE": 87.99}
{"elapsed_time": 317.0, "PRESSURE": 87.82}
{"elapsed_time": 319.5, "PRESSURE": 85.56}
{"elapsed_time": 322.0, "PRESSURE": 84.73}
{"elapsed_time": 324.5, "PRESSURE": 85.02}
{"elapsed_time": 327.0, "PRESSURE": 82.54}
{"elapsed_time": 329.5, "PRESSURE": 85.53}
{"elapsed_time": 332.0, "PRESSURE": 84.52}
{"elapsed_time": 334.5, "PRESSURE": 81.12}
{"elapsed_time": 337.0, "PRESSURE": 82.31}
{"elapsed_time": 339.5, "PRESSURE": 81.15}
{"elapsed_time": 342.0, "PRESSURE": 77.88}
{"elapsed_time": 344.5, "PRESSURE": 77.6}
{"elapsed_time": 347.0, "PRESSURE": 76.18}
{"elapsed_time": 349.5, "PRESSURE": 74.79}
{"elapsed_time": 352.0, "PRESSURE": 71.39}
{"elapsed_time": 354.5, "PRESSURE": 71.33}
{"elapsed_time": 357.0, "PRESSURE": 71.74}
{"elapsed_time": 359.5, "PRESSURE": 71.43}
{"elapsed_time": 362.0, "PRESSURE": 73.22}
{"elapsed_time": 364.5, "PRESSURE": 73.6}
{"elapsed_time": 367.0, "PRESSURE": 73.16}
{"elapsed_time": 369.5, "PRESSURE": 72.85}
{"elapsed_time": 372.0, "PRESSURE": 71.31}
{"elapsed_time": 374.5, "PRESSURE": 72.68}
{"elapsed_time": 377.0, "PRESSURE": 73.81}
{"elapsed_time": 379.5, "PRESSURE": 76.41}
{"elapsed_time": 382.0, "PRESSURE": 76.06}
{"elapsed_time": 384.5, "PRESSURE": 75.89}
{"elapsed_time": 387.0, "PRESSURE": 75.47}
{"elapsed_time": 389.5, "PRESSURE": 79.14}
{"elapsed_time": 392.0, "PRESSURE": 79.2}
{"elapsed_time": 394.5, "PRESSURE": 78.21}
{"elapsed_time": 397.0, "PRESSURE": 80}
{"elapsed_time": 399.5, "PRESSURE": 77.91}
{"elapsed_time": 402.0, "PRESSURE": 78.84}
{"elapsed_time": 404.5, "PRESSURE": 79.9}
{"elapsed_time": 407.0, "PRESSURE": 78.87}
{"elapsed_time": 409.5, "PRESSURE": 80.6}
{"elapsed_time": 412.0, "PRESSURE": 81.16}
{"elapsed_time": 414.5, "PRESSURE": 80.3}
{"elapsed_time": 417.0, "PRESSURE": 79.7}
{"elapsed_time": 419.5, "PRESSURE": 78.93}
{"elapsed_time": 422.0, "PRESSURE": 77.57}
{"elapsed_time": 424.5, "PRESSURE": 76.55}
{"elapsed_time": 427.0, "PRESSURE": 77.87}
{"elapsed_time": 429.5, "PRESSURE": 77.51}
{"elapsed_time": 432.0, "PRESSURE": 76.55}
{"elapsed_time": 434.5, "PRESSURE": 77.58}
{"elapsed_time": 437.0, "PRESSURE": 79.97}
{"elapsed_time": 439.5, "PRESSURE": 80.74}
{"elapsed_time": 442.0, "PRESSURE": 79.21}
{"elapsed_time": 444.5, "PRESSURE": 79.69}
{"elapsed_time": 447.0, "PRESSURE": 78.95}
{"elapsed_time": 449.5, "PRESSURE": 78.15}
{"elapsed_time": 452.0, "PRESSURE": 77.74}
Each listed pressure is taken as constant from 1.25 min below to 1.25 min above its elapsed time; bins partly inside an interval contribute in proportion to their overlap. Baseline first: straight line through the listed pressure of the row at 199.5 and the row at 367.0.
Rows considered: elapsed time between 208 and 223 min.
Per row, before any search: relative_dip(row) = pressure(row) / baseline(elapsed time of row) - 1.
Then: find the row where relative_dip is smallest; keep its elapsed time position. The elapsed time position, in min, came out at 222.0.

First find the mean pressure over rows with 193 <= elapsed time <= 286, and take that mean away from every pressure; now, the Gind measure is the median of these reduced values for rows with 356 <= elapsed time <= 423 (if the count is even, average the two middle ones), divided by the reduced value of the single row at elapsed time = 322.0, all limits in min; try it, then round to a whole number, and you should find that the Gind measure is 2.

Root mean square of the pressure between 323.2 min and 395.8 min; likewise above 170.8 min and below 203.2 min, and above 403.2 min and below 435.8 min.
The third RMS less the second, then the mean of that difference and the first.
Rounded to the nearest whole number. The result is 29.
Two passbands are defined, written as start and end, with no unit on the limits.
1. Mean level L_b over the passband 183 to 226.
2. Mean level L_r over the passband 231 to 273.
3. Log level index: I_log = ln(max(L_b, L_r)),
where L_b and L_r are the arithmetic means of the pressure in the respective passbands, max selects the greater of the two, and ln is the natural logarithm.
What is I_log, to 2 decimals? 4.57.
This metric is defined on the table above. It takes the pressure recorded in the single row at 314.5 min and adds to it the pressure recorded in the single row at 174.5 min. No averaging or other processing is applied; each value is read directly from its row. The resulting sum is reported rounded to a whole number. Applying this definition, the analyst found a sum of 185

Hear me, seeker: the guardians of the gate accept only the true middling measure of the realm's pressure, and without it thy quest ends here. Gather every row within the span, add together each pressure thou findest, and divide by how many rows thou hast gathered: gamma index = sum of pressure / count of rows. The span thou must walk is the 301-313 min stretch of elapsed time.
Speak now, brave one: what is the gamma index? 90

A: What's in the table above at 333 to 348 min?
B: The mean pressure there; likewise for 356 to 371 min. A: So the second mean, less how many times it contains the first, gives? 72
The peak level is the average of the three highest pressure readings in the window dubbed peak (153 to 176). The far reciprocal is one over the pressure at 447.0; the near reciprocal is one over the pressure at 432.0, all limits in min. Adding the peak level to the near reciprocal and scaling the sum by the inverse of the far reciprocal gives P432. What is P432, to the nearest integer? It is 8117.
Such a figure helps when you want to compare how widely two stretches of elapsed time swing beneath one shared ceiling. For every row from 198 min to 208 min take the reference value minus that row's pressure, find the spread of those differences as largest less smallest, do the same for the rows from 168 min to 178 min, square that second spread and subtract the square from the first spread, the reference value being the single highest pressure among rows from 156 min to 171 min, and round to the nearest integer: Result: -23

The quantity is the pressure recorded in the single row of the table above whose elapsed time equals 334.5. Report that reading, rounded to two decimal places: 81.12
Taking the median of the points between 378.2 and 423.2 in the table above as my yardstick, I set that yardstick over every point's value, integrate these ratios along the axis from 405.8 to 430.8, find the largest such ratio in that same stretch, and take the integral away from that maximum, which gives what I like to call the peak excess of -24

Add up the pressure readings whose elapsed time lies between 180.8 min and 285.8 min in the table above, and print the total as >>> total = 3980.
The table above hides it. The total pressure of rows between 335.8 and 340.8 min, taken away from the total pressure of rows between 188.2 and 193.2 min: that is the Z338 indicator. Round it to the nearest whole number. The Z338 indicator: 31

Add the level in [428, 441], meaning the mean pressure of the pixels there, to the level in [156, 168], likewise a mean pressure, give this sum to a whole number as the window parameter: 180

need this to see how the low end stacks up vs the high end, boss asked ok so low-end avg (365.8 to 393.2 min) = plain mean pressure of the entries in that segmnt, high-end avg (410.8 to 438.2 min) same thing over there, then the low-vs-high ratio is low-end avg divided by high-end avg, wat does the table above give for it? 0.96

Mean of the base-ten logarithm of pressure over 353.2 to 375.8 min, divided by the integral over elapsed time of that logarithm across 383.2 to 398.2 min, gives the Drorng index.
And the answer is 0.066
